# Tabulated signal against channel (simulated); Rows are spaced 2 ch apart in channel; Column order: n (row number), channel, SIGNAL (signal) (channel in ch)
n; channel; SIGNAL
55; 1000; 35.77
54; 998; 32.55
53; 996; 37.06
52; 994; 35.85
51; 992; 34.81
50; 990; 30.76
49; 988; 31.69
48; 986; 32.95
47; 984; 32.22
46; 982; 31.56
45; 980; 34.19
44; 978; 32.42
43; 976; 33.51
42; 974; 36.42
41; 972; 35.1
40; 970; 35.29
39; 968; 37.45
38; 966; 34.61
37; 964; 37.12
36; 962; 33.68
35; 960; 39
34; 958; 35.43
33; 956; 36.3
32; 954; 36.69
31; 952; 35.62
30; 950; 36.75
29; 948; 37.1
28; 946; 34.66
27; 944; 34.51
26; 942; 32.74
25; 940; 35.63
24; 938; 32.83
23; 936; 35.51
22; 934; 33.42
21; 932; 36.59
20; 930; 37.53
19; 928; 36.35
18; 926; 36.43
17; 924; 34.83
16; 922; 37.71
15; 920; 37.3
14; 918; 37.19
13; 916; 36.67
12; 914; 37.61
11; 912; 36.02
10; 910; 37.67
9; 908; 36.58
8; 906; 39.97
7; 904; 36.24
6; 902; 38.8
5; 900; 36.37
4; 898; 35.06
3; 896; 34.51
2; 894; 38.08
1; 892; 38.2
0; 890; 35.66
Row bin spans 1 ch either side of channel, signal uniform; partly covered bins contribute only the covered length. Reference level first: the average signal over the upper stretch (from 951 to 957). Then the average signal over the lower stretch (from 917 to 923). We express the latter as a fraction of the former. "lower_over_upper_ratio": 1.03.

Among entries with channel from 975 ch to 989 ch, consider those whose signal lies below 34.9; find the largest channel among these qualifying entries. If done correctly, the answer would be 988 ch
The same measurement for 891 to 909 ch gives 896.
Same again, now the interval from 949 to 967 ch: 966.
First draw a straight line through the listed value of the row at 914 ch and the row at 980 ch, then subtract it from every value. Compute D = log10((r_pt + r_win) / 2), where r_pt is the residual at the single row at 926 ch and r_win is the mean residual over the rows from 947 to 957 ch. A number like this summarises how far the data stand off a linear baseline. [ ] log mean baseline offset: -0.83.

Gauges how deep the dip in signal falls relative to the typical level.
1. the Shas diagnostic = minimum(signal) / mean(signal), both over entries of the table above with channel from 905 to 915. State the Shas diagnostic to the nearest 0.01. 0.96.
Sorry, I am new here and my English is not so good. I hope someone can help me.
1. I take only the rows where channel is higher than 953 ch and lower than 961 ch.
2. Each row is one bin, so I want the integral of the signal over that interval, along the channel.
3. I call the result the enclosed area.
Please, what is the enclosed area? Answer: 295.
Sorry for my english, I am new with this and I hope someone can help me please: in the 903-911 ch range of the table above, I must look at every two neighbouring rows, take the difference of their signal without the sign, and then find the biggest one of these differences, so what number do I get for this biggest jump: 3.7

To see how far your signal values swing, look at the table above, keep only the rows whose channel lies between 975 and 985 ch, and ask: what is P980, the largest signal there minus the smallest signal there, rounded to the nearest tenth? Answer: 2.6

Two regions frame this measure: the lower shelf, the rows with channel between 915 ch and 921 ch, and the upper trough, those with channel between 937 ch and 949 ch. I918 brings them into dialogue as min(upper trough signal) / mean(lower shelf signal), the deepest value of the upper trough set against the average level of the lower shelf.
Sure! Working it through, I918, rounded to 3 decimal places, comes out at 0.884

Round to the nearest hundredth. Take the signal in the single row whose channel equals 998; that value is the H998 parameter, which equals 32.55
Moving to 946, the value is 34.66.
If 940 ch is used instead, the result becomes 35.63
